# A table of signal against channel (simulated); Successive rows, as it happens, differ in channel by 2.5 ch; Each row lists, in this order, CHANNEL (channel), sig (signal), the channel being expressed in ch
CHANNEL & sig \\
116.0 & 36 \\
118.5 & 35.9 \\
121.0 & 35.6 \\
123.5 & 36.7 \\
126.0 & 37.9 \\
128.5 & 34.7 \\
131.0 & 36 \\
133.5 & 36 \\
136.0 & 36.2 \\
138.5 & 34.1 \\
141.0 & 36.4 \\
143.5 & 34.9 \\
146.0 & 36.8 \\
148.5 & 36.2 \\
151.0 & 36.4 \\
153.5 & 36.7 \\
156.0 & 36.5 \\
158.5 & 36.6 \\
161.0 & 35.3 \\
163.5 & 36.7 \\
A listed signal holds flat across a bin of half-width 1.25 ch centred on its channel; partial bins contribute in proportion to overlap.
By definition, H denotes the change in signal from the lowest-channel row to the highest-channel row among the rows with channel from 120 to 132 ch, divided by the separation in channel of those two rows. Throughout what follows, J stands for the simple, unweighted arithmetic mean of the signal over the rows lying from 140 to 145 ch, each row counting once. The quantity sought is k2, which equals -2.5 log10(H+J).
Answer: -3.881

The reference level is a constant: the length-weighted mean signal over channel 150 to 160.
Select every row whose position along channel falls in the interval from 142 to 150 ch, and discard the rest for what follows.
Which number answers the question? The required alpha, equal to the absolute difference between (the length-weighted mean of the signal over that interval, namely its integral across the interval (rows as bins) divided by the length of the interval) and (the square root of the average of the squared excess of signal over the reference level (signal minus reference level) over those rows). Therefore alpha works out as 35.0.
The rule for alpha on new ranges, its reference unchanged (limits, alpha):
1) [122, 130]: 35.1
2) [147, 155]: 36.2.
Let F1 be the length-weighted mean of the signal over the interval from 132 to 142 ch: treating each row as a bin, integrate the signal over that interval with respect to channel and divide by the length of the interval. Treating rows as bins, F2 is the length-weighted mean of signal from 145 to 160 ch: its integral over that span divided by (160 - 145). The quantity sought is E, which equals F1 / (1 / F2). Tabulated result 1302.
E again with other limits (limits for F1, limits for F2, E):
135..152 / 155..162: 1296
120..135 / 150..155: 1322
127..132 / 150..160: 1295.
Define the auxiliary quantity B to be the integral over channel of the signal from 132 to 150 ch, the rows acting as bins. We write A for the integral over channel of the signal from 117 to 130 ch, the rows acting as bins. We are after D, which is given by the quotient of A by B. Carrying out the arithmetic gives 0.7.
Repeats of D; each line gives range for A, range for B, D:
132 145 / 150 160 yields 1.3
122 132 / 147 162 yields 0.7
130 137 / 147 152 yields 1.4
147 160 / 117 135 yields 0.7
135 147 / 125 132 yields 1.7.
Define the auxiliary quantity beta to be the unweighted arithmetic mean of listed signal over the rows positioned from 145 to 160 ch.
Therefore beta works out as 36.5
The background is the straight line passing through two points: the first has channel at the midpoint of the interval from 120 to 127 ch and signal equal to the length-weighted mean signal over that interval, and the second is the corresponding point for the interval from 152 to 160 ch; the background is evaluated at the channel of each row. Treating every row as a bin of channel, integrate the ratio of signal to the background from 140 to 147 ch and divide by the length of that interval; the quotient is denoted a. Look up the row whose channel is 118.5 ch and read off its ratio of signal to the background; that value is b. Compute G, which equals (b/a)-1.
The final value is -0.006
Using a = 0.983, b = 0.977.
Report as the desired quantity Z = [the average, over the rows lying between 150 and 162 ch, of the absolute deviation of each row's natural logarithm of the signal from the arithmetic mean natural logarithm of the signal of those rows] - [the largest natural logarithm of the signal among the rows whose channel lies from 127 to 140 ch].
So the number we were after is -3.58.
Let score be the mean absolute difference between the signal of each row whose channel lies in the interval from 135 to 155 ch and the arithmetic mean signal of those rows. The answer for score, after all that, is 0.73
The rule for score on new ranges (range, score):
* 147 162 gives 0.36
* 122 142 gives 0.80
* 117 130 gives 0.91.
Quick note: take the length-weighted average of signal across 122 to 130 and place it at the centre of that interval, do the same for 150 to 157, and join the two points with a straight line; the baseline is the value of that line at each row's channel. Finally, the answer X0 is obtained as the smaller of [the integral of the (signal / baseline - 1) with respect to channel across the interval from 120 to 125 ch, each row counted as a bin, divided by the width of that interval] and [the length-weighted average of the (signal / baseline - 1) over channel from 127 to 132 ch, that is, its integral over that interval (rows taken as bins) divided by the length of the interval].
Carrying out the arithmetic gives -0.0266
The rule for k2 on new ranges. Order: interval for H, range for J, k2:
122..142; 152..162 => -3.899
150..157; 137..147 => -3.878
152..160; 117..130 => -3.895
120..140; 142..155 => -3.894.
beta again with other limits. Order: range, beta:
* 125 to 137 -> 36.2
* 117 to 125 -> 36.1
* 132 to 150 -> 35.8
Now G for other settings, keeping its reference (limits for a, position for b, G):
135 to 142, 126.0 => 0.065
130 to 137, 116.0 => -0.004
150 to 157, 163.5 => 0.006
